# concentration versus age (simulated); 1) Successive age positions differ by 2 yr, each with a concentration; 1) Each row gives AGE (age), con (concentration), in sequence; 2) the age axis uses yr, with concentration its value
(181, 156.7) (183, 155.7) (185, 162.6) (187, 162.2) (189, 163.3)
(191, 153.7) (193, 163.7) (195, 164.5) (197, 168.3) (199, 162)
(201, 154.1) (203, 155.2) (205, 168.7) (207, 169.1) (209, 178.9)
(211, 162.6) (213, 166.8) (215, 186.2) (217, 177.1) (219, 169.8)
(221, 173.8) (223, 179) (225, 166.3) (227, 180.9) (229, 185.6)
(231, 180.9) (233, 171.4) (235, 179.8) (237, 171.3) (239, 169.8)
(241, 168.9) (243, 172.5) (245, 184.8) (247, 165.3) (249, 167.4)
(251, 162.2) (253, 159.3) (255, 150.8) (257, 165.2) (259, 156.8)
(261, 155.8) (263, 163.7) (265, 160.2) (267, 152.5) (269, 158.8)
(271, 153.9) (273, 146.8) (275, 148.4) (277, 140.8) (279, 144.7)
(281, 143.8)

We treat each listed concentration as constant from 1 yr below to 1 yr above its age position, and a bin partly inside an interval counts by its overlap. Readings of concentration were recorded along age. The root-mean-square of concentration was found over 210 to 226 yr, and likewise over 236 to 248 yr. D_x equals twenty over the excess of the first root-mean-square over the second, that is 31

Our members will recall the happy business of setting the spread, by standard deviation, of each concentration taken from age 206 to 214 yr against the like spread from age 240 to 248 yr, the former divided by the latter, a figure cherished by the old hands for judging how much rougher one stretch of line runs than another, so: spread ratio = 0.8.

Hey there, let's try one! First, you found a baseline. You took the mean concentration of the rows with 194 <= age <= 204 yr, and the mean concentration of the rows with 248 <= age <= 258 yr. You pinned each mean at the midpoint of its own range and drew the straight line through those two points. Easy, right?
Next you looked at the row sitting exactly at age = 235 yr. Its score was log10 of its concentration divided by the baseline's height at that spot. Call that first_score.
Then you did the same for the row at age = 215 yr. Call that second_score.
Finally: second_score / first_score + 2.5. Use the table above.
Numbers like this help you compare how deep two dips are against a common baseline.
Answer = 3.8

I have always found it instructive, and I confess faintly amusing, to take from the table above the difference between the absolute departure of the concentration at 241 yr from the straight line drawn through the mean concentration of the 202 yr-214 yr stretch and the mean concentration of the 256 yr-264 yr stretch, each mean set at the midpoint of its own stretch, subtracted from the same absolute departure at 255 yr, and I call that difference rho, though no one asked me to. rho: 4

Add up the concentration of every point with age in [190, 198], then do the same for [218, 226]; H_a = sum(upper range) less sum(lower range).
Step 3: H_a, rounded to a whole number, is 39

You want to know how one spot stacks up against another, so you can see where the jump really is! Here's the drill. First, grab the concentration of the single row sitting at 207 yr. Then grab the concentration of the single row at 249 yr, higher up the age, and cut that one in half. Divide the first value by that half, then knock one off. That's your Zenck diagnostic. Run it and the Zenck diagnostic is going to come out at 1.02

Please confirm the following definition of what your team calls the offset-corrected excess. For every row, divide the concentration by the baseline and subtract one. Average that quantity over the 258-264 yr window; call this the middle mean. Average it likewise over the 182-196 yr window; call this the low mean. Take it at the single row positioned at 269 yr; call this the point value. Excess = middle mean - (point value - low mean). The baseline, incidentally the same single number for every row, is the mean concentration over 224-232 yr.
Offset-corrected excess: -0.10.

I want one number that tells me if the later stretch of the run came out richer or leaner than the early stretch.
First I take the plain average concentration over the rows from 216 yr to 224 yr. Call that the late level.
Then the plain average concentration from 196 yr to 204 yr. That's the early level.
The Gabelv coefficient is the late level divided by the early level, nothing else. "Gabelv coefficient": 1.09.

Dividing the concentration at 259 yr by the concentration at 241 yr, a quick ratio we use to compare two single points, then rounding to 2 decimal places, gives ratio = 0.93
